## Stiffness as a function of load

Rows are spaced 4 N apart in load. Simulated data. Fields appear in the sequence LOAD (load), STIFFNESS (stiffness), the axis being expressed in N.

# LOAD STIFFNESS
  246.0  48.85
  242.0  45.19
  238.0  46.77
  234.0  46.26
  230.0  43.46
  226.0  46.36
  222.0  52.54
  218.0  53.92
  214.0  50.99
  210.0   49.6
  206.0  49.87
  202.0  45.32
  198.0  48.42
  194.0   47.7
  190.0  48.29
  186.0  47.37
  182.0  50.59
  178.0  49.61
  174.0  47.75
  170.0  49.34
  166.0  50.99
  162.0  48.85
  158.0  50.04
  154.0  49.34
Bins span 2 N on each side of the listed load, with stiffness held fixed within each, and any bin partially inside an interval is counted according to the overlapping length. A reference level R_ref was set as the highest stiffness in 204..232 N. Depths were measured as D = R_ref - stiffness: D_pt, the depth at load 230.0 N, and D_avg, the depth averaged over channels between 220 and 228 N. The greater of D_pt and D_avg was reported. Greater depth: 10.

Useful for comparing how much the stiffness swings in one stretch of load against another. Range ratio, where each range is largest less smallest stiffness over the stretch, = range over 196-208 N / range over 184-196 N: 5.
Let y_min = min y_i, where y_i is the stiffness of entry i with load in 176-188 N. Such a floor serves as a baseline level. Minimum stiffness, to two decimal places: 47.37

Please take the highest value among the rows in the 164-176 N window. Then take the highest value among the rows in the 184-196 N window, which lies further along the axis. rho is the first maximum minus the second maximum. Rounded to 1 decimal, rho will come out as 2.7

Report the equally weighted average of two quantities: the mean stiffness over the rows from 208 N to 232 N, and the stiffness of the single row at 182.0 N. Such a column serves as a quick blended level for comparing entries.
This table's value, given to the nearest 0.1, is 50.0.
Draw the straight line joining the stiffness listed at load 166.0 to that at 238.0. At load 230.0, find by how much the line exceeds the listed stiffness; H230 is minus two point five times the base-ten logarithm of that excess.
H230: -1.44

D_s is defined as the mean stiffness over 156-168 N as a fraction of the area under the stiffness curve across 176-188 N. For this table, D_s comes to 0.085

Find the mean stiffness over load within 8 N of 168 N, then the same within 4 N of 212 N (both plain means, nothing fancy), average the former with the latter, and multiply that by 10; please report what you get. 498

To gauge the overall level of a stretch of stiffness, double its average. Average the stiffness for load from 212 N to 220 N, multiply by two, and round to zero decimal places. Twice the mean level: 105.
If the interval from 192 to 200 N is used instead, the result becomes 96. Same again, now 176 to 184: 100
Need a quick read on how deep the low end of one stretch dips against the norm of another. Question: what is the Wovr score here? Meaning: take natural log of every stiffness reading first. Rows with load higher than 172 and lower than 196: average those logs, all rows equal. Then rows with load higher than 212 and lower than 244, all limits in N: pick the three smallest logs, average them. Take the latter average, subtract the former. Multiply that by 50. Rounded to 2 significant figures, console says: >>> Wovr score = -3.8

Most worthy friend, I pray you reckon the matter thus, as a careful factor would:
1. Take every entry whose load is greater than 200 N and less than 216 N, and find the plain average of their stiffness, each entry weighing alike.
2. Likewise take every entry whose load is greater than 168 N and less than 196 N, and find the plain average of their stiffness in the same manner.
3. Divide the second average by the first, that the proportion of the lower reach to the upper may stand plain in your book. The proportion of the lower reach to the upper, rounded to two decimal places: 0.99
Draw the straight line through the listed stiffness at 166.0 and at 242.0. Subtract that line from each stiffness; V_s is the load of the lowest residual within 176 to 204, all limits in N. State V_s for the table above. 202.0 N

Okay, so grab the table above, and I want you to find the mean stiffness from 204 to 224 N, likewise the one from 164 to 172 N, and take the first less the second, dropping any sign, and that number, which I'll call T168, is 1.2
